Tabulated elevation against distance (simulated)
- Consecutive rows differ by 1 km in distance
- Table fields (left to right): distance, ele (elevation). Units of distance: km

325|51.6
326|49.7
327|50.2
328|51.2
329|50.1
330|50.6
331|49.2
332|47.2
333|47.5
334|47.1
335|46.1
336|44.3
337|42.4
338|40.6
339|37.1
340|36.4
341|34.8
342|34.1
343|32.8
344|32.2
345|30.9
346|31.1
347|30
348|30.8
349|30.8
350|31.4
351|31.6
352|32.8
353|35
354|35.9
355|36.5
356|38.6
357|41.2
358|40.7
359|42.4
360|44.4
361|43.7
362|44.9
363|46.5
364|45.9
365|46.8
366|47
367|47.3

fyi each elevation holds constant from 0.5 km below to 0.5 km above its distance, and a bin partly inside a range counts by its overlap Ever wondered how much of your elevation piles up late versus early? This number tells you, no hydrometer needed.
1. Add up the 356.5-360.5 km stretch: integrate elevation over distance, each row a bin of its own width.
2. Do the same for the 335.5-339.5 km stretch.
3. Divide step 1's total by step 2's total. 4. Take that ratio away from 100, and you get 99.0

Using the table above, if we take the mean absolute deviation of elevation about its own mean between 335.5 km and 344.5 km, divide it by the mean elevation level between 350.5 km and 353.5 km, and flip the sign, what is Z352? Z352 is -0.106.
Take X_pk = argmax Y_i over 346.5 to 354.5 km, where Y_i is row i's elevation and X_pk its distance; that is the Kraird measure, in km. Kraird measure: 354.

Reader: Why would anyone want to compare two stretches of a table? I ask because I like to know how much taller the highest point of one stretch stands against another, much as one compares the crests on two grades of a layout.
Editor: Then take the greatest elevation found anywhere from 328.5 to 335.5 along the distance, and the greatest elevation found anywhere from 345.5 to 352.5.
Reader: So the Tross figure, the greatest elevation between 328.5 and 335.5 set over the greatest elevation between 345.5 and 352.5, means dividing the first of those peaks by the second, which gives 1.5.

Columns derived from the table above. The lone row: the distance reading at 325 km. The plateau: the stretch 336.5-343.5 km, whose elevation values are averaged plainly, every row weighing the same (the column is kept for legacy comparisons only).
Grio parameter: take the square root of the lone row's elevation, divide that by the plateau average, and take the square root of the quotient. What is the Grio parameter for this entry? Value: 0.44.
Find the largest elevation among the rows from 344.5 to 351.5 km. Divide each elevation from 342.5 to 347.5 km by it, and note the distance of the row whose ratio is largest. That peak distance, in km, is 343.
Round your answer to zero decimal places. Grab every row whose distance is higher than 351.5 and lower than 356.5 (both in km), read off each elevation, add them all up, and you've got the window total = 179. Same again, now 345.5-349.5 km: 123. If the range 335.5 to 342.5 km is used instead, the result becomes 270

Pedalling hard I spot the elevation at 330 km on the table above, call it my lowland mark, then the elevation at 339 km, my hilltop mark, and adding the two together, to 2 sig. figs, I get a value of 88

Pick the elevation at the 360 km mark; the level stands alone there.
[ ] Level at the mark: 44.4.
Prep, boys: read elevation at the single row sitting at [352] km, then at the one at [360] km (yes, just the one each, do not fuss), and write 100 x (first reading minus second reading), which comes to -1160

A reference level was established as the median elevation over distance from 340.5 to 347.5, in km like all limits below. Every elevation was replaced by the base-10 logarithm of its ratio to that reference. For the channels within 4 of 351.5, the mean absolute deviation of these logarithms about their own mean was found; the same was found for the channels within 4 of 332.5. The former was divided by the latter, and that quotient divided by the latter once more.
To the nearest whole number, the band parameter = 117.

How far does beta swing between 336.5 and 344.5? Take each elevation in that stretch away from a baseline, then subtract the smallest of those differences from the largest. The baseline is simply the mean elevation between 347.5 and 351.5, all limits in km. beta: 10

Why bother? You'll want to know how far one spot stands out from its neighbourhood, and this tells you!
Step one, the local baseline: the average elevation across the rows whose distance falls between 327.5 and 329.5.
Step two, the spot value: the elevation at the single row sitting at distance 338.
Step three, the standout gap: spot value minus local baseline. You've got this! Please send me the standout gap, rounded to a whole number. -10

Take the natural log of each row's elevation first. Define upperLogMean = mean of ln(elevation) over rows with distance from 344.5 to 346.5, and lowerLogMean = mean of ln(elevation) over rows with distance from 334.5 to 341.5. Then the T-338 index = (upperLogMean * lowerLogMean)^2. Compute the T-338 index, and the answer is 161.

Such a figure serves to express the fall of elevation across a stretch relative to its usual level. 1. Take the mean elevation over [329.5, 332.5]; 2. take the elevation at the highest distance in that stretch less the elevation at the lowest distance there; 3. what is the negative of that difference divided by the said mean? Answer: 0.07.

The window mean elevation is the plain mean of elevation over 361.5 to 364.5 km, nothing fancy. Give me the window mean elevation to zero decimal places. 46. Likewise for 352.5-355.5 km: 36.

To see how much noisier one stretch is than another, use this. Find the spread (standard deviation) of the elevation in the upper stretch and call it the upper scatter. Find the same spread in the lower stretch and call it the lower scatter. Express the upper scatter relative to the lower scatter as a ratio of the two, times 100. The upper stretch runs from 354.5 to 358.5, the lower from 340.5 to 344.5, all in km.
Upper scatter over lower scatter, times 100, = 181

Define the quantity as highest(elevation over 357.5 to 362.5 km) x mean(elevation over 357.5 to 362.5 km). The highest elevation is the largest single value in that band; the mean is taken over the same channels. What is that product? 1941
